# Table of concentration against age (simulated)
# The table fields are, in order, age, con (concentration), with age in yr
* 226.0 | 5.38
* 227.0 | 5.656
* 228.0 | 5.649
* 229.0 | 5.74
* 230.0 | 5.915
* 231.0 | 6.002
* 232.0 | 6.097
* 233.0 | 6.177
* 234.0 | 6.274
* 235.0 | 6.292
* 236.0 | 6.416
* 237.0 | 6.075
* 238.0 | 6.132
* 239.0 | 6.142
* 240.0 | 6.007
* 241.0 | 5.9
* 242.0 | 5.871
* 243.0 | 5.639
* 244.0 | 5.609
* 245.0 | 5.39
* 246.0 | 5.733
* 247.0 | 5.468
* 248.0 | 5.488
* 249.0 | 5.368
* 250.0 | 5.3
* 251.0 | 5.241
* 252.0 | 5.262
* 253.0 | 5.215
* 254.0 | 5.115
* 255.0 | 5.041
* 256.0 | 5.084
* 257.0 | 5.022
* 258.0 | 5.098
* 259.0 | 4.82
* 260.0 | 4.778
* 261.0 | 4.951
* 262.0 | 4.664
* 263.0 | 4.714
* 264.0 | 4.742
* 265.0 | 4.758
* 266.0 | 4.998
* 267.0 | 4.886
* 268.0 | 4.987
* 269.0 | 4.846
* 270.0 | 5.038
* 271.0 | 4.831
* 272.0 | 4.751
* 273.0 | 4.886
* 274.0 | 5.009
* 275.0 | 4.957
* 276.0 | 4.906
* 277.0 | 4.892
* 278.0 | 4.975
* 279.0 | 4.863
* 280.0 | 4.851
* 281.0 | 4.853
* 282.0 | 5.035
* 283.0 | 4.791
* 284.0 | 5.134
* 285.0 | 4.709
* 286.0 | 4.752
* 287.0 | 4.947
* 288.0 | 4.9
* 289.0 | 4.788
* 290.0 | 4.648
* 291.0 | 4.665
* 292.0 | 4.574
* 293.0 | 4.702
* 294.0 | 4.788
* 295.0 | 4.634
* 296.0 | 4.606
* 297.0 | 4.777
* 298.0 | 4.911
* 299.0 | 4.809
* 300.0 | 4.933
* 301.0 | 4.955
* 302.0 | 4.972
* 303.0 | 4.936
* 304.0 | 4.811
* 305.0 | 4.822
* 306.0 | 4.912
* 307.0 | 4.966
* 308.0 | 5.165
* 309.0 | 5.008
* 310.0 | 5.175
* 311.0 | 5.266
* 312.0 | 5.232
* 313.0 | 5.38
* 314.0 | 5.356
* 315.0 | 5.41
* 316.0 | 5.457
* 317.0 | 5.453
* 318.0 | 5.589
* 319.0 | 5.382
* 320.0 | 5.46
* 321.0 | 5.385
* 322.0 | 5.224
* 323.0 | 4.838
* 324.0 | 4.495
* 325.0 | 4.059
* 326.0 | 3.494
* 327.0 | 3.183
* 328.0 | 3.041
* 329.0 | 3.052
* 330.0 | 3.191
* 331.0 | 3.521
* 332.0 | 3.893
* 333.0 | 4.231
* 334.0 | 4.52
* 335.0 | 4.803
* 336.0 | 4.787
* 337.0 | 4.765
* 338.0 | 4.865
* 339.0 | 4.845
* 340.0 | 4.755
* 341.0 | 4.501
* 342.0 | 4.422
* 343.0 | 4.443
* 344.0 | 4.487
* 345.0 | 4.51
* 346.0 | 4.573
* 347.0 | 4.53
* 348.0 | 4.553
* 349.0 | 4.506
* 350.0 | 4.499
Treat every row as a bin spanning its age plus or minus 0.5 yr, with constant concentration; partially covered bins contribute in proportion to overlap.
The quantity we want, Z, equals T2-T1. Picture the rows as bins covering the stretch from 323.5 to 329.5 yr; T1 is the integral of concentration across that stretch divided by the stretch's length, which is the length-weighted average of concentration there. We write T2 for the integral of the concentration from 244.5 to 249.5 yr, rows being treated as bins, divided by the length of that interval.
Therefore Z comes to 1.9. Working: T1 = 3.6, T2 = 5.49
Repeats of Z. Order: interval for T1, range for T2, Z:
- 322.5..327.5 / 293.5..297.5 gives 0.7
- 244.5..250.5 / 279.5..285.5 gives -0.6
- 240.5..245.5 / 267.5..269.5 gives -0.8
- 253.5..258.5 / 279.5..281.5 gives -0.2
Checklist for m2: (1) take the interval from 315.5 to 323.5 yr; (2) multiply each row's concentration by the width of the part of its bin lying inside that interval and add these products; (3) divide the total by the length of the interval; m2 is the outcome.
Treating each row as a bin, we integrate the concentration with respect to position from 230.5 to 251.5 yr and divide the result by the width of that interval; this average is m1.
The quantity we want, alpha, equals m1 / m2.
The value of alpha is 1.09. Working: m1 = 5.84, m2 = 5.3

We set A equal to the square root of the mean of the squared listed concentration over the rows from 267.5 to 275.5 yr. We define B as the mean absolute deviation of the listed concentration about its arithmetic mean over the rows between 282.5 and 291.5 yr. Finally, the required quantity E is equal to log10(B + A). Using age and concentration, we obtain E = 0.702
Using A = 4.91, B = 0.12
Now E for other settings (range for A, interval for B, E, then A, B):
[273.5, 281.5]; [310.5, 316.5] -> 0.697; 4.91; 0.07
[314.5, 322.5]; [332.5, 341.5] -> 0.748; 5.42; 0.17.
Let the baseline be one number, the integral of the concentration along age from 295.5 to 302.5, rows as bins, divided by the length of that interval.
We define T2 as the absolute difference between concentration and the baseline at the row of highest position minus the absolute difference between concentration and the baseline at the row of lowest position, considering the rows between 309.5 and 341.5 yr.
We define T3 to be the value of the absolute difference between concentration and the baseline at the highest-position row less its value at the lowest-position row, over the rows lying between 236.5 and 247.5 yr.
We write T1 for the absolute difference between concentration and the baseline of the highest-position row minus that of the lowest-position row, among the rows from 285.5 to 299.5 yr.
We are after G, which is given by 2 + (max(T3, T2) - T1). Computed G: 2.08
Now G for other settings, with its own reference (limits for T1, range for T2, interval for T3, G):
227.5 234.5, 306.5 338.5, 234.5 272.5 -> 1.27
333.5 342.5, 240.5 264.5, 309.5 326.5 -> 2.94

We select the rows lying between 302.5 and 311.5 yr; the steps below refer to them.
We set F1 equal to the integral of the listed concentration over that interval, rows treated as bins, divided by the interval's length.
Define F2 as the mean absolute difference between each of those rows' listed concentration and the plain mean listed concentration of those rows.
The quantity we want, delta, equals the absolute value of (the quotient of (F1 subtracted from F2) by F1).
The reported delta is 0.974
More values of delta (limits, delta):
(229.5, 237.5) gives 0.978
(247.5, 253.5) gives 0.985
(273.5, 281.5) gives 0.990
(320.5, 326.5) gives 0.876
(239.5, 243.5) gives 0.982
